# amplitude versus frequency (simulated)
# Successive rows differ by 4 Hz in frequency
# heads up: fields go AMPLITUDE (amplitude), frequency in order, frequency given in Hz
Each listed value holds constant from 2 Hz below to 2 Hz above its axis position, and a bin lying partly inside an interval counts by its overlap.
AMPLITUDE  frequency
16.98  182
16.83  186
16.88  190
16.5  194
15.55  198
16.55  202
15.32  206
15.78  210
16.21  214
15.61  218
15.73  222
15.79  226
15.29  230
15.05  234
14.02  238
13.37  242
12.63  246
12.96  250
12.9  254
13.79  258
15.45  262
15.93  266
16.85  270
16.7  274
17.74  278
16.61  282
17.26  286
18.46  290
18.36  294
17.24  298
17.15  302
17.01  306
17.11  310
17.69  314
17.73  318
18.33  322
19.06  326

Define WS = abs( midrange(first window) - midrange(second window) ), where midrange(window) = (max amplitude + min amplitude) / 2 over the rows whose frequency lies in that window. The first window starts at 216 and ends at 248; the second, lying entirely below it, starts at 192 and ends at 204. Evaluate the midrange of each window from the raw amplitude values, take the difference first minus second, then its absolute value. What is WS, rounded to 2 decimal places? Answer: 1.84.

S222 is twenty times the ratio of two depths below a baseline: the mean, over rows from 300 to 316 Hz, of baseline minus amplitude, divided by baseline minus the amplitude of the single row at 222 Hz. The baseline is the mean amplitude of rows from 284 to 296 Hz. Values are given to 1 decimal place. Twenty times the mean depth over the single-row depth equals 6.9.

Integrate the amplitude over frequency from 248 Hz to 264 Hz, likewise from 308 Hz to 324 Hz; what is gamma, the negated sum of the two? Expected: -504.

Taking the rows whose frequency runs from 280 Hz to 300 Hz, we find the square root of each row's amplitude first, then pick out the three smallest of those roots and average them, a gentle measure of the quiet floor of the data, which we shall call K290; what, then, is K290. 4.13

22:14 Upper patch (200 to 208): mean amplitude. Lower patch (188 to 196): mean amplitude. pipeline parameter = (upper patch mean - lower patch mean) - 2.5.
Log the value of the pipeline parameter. -3.3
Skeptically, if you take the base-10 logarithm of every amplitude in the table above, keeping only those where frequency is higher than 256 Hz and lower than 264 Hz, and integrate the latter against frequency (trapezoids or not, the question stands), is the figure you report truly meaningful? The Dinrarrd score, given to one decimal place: 9.3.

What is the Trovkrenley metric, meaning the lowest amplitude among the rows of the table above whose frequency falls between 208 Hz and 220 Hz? 15.61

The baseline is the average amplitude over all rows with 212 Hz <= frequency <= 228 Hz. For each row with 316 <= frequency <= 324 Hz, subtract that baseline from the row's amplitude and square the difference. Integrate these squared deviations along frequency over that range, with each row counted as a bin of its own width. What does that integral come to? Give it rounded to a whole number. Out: 39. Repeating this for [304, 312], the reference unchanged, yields 12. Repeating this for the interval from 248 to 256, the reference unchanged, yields 68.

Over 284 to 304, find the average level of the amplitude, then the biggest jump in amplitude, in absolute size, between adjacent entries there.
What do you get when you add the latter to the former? 18.9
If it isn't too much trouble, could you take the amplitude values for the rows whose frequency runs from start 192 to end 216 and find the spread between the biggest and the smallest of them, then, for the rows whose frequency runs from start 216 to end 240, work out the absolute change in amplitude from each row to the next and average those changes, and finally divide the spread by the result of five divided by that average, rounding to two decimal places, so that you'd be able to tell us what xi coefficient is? 0.10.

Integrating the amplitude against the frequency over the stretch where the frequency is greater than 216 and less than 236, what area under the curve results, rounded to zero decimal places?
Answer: 310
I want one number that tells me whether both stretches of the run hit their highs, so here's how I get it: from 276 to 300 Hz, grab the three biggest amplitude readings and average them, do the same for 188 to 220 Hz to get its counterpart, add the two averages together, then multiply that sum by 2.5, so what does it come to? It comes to 87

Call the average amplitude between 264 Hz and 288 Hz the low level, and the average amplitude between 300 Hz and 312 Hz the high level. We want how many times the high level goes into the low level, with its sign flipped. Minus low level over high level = -0.99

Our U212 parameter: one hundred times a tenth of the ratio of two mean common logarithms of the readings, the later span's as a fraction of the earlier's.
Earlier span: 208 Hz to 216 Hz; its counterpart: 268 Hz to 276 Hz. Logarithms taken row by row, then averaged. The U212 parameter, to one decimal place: 10.2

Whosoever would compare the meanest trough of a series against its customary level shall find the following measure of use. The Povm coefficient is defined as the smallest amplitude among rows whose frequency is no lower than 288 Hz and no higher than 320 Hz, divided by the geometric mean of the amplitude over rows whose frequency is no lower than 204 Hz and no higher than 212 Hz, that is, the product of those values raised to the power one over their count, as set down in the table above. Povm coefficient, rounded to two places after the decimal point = 1.09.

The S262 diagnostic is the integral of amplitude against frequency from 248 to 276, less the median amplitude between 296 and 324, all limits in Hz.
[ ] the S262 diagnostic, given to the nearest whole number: 401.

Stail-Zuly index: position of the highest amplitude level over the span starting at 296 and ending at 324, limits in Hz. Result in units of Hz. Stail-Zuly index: 322 Hz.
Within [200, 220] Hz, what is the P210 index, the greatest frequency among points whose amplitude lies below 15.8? 218 Hz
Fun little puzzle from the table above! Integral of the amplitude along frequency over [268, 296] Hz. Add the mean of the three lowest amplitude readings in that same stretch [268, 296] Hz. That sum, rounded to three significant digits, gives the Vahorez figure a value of 505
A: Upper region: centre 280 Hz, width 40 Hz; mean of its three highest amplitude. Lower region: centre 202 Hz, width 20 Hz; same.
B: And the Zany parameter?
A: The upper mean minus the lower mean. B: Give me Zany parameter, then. 1.9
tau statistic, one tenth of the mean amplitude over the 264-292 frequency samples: 1.71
